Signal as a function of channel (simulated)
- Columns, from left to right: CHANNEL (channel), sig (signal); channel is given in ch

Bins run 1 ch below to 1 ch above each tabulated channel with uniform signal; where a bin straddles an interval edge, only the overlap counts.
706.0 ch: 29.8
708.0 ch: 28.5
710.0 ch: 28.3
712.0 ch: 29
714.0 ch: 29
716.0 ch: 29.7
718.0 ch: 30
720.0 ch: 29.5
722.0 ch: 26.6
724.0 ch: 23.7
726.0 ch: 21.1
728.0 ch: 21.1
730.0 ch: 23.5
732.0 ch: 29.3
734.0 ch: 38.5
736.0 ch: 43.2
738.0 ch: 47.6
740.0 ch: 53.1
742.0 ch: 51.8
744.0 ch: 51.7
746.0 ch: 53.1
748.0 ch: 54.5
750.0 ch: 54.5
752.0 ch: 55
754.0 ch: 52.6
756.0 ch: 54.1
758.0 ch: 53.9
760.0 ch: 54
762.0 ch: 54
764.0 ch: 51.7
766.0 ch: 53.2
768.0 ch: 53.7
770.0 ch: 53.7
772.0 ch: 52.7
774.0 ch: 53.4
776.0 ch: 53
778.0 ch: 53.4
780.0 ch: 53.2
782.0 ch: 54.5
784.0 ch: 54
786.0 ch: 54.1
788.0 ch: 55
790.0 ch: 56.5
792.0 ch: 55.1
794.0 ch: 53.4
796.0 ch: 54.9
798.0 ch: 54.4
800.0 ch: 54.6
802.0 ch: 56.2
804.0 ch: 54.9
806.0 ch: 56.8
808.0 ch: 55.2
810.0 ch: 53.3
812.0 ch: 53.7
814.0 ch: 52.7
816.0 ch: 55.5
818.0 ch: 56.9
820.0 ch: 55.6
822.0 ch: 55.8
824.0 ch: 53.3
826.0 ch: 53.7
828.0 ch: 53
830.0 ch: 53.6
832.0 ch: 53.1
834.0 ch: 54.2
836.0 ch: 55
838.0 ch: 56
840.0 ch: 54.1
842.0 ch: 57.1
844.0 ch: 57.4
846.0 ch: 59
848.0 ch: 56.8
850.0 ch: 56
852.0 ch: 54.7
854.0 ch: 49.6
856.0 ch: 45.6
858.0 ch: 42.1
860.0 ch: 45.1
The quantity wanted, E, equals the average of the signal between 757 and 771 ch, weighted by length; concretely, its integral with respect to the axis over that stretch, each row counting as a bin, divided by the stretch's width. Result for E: 53.5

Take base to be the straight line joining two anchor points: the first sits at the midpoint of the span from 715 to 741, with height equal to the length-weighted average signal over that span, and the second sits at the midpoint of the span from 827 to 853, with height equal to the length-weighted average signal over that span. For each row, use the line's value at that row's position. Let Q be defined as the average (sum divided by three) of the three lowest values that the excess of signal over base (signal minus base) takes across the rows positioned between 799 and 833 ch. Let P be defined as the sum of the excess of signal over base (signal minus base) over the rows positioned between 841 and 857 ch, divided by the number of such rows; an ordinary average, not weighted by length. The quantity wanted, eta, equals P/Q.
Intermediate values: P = -3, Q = 0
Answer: 39.3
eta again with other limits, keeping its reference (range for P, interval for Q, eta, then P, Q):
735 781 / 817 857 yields -1.7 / 14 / -8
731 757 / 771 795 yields 1.5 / 14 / 9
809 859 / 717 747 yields 0.0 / 0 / -10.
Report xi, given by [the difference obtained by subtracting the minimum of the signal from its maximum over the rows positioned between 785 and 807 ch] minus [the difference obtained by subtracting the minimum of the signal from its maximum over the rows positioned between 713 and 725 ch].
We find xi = -3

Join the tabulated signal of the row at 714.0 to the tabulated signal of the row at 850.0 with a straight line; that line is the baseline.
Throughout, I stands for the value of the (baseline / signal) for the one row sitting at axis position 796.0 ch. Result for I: 0.82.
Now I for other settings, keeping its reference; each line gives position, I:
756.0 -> 0.69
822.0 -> 0.90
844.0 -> 0.95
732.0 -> 1.11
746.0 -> 0.67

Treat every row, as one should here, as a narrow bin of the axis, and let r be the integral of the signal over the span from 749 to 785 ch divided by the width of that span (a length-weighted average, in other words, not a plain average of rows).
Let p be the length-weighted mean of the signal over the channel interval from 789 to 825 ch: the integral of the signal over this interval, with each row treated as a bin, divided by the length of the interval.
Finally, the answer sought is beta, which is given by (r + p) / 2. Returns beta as 54.3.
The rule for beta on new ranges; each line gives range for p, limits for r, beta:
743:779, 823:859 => 53.5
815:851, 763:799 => 54.6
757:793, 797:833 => 54.2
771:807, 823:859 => 54.0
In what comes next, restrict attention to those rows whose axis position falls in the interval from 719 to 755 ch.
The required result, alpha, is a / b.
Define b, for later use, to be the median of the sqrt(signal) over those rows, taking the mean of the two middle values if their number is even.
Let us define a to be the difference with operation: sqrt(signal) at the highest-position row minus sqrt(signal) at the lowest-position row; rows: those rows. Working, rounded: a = 1.8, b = 6.74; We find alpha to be 0.27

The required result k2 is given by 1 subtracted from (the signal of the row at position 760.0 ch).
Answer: 53.0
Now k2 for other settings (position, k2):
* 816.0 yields 54.5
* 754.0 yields 51.6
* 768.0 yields 52.7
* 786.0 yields 53.1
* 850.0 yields 55.0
